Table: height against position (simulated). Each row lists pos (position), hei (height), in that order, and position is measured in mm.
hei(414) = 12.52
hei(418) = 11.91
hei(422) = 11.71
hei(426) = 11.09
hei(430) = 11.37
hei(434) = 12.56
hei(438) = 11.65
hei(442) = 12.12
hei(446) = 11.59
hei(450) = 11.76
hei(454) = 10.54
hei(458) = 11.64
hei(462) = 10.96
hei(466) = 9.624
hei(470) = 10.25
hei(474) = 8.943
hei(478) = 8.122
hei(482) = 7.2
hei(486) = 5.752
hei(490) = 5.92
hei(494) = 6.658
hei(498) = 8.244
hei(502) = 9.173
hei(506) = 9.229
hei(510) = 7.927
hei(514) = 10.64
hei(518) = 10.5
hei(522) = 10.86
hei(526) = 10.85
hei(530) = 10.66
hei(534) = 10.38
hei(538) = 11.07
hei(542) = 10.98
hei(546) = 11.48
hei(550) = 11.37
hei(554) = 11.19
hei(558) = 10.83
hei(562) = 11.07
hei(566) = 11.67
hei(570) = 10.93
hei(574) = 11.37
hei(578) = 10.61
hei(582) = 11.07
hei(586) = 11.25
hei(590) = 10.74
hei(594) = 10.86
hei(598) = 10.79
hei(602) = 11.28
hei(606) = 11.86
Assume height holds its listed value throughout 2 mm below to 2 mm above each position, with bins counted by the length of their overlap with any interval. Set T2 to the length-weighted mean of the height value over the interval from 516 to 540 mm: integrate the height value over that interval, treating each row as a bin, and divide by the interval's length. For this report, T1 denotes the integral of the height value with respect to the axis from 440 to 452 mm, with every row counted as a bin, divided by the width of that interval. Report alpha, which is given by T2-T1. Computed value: -1.1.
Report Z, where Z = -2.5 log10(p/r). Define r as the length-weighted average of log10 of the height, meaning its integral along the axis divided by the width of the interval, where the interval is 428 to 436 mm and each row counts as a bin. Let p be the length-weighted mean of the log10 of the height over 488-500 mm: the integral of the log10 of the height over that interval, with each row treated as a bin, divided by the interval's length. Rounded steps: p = 0.84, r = 1.08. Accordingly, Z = 0.27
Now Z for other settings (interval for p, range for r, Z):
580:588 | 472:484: -0.16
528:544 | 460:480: -0.06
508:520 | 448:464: 0.07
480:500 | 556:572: 0.26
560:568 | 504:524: -0.07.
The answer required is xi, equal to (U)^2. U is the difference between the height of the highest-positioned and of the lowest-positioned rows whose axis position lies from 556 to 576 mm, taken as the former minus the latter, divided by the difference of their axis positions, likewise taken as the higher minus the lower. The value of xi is 0.001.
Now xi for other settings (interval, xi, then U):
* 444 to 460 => 0.000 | 0.00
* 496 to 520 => 0.013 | 0.11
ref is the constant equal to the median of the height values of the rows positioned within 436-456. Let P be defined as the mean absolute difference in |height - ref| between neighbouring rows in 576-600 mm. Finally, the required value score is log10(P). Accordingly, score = -0.6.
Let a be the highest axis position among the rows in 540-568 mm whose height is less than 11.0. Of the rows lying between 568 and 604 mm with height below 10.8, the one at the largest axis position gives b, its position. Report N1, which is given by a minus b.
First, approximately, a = 558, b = 598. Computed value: -40 mm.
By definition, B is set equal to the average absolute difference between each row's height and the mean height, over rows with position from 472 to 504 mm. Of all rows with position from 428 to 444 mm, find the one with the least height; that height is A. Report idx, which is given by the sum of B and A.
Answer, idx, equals 12.5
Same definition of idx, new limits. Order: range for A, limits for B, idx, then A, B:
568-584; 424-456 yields 11.0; 10.61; 0.44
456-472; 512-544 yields 9.8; 9.624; 0.20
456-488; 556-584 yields 6.0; 5.752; 0.25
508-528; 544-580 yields 8.2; 7.927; 0.27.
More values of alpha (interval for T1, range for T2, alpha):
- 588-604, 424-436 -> 0.8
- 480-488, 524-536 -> 4.2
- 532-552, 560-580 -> 0.1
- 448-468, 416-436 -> 0.8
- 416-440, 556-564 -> -0.8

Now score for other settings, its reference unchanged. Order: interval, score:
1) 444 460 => -0.1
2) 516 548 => -0.5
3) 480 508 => -0.1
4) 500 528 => -0.1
